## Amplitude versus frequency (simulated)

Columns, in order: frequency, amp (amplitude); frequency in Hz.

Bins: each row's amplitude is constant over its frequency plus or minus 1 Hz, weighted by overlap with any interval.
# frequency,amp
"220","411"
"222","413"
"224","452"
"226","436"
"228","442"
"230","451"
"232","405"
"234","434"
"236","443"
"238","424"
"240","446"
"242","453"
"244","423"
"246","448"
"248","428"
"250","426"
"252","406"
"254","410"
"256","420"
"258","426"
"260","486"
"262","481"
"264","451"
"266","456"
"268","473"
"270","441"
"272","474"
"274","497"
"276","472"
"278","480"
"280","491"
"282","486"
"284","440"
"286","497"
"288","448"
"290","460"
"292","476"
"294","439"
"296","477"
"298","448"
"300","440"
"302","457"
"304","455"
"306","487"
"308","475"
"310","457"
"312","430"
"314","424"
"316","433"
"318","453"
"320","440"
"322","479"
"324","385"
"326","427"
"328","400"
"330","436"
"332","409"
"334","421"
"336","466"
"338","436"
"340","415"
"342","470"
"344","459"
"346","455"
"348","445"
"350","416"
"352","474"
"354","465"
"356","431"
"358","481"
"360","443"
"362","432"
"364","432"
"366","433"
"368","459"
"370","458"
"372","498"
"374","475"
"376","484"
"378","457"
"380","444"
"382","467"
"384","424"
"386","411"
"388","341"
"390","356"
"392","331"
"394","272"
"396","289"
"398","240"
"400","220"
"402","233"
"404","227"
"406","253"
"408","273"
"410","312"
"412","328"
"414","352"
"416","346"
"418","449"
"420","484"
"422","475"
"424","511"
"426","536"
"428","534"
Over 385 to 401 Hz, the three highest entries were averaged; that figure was 369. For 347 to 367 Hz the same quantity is 473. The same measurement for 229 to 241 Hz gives 447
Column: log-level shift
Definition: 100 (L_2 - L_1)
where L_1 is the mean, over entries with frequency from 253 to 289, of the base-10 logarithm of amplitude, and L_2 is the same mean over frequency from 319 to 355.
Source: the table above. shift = -2.3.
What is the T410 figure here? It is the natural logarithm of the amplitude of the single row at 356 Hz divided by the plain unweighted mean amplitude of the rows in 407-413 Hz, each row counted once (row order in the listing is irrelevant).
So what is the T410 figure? 0.35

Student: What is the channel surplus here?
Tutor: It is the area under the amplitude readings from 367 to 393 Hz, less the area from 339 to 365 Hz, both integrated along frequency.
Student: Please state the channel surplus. -426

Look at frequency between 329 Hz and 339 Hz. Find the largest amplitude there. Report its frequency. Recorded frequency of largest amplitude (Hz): 336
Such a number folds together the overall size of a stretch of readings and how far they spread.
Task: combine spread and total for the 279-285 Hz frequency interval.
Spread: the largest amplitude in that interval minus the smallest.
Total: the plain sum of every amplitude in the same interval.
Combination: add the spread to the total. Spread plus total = 1468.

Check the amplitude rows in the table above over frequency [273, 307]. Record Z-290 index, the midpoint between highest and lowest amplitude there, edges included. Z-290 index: 468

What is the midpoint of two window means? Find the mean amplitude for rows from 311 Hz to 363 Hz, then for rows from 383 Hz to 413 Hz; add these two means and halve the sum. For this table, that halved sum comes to 370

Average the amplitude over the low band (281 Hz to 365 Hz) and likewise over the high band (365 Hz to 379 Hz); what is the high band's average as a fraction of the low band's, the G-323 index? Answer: 1.04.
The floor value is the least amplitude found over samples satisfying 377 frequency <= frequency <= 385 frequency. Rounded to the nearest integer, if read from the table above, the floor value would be 424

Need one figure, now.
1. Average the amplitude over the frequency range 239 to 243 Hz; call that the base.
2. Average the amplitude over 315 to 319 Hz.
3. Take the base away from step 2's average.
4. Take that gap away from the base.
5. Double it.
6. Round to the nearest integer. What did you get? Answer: 912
